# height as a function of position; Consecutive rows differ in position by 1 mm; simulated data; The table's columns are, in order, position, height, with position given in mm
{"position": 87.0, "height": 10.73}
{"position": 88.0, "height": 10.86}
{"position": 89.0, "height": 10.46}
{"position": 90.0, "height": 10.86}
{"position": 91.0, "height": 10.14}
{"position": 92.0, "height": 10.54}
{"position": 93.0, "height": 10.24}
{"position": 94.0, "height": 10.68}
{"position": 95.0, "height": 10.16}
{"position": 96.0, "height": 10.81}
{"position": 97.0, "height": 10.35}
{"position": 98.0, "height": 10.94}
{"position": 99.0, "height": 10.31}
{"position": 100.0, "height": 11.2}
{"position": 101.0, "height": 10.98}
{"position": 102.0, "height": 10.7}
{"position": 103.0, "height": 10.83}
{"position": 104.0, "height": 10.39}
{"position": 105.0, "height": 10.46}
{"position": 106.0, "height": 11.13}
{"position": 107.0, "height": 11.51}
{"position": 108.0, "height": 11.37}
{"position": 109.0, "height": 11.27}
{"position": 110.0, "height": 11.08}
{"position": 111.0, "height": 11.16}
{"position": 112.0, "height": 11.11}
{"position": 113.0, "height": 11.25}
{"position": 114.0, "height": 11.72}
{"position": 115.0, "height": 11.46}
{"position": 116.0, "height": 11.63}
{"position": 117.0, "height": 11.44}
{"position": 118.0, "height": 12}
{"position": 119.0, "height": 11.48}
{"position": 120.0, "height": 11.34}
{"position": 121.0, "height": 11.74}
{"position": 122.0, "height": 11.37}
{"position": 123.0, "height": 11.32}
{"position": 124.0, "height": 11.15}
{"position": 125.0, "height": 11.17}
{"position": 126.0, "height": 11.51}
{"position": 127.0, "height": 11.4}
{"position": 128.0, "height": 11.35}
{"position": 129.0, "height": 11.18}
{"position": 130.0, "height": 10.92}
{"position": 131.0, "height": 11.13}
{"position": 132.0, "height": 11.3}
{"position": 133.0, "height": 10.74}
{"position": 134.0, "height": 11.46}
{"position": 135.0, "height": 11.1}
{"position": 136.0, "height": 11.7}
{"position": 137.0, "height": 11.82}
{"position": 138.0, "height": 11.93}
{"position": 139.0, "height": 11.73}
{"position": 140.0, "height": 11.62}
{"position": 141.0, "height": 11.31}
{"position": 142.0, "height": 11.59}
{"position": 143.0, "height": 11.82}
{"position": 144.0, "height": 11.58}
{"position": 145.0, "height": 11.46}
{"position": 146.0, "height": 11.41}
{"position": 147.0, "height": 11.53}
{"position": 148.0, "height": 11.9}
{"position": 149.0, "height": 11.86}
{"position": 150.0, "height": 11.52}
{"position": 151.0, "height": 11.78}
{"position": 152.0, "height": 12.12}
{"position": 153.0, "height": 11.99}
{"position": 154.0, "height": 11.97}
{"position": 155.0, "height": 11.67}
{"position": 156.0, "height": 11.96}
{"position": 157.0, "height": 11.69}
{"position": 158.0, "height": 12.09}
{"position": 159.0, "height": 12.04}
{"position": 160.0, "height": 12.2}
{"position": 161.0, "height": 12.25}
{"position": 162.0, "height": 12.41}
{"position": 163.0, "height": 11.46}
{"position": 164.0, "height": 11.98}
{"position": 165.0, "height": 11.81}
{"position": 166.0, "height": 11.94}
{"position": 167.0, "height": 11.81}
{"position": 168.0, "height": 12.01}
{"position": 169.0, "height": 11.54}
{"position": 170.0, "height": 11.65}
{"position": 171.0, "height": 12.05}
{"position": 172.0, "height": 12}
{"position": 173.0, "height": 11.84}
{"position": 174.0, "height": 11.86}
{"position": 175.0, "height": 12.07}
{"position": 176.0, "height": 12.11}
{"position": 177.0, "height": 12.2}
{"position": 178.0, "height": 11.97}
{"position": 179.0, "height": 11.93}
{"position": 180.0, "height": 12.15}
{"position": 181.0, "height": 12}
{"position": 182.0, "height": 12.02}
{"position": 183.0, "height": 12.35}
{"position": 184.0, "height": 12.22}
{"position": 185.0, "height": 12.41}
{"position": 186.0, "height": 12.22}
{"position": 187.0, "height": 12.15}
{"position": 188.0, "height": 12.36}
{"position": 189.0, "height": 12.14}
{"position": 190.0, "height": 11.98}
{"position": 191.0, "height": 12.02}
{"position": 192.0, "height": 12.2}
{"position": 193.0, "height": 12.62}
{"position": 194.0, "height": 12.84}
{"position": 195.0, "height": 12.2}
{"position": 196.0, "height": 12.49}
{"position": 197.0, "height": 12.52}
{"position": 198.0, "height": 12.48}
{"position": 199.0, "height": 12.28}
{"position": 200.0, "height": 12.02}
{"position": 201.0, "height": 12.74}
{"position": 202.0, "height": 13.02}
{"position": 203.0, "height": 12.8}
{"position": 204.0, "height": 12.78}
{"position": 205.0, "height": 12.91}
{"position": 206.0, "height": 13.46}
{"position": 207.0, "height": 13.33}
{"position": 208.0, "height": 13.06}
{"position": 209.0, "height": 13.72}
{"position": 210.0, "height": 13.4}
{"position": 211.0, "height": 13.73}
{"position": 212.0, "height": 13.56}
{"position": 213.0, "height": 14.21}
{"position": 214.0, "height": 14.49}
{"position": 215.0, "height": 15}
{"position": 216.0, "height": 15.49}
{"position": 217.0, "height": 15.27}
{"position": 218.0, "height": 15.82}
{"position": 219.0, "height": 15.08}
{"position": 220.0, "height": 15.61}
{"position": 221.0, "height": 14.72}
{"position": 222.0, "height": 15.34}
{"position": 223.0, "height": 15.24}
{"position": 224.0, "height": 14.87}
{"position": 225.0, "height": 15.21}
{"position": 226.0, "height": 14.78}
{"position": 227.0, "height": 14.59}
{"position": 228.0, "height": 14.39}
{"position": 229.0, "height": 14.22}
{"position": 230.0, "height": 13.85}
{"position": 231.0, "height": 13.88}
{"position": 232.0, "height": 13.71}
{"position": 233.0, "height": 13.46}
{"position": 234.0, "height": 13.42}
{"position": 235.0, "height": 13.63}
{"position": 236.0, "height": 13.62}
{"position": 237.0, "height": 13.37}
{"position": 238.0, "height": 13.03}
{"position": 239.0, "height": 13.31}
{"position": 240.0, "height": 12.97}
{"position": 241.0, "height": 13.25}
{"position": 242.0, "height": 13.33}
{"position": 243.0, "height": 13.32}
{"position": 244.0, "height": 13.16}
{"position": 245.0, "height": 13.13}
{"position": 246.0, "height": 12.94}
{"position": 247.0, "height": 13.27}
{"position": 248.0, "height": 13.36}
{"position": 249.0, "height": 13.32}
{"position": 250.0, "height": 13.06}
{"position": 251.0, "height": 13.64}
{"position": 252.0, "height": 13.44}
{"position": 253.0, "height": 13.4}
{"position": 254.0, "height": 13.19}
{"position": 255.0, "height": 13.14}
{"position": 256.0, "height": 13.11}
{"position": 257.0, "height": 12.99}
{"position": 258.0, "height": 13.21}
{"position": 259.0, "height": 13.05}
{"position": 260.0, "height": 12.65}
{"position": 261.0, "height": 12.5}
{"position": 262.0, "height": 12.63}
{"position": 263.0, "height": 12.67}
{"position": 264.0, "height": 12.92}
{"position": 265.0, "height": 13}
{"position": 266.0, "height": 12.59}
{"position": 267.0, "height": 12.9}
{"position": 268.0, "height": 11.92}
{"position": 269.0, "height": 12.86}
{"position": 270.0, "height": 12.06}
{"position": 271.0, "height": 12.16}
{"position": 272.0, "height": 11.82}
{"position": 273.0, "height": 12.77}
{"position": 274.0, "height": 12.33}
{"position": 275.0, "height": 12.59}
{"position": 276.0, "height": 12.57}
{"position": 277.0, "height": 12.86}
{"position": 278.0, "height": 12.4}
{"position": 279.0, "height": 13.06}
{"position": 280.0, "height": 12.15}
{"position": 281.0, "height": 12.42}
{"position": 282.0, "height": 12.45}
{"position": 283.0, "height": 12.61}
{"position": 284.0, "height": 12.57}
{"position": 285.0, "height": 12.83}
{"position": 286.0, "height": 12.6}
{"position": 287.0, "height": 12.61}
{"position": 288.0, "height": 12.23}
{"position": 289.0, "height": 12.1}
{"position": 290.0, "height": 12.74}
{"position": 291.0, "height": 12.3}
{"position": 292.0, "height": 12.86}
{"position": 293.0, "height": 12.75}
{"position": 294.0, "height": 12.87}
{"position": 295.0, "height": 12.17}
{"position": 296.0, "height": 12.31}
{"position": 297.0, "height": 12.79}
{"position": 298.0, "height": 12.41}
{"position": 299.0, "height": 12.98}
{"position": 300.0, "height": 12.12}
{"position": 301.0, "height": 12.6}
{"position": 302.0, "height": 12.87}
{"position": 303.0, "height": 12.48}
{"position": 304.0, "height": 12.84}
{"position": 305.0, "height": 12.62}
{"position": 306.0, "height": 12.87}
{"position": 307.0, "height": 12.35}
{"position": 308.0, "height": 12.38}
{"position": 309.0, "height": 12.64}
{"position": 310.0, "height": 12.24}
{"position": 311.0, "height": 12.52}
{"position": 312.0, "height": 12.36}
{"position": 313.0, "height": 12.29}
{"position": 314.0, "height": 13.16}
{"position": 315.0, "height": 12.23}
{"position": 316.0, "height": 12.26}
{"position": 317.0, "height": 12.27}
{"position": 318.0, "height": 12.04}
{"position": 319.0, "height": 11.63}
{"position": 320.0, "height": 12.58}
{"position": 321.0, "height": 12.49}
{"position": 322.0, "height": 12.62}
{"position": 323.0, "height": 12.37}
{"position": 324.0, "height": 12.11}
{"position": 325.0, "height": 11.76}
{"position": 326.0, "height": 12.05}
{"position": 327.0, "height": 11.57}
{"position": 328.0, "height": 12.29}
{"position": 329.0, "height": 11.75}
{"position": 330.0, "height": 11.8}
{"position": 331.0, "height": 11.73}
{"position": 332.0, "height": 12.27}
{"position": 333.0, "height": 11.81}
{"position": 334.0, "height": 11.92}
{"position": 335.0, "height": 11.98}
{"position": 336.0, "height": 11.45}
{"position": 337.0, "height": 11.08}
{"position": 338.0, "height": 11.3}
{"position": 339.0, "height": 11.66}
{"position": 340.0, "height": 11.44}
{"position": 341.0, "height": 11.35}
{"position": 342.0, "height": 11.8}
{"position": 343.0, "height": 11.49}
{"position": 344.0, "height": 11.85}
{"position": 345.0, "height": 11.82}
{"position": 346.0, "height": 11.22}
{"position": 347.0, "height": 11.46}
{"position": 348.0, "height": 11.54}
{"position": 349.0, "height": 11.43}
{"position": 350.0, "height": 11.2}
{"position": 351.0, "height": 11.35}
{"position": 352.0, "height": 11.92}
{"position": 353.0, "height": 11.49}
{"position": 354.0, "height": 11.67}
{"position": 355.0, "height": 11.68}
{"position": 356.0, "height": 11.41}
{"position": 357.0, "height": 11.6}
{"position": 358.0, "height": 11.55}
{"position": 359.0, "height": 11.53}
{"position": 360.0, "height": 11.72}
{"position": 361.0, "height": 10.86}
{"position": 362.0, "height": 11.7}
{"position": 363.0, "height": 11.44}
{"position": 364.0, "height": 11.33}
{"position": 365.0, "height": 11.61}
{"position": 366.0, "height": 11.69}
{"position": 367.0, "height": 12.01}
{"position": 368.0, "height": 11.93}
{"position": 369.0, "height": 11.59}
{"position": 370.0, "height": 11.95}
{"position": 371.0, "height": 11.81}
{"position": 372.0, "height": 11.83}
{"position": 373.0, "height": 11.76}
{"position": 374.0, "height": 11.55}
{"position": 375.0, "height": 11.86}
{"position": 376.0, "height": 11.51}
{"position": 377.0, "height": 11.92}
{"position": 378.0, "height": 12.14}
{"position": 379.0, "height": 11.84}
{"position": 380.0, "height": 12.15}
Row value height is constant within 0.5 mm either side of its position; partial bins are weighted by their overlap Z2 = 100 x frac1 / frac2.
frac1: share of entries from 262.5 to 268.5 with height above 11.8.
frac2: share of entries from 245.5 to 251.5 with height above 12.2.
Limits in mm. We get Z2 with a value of 100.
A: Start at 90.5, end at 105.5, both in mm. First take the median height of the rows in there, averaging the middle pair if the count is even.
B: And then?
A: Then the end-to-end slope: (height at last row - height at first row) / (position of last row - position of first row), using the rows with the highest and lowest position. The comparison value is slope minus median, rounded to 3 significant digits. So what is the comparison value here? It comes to -10.5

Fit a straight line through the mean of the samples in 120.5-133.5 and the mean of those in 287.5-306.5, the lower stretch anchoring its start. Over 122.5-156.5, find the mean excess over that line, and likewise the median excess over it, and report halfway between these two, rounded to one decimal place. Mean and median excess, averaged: 0.2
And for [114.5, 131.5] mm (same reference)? 0.2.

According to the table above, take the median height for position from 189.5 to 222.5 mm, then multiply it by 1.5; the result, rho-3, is 19.6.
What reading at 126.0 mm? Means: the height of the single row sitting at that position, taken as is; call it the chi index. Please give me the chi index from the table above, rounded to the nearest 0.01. 11.51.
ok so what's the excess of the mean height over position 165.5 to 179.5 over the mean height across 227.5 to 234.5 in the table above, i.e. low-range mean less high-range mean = -1.9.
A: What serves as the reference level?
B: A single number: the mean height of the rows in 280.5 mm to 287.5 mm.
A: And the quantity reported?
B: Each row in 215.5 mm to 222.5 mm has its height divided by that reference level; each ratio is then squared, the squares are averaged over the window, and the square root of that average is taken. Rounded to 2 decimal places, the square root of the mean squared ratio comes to 1.22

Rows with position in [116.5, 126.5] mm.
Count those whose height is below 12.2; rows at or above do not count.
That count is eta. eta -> 10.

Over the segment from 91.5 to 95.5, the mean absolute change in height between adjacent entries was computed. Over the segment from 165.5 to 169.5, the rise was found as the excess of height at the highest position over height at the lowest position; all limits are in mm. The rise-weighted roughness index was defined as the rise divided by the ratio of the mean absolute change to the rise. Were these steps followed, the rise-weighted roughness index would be 0.38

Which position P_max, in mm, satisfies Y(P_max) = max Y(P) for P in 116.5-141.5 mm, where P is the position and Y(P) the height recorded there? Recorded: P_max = 118.0 mm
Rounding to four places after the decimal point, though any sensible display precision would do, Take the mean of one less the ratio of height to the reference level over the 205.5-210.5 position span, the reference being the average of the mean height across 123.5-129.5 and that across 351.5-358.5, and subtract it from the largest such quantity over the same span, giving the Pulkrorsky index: 0.0292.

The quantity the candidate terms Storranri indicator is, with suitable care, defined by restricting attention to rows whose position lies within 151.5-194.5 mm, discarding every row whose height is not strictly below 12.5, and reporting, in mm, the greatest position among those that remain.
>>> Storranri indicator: 192.0 mm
